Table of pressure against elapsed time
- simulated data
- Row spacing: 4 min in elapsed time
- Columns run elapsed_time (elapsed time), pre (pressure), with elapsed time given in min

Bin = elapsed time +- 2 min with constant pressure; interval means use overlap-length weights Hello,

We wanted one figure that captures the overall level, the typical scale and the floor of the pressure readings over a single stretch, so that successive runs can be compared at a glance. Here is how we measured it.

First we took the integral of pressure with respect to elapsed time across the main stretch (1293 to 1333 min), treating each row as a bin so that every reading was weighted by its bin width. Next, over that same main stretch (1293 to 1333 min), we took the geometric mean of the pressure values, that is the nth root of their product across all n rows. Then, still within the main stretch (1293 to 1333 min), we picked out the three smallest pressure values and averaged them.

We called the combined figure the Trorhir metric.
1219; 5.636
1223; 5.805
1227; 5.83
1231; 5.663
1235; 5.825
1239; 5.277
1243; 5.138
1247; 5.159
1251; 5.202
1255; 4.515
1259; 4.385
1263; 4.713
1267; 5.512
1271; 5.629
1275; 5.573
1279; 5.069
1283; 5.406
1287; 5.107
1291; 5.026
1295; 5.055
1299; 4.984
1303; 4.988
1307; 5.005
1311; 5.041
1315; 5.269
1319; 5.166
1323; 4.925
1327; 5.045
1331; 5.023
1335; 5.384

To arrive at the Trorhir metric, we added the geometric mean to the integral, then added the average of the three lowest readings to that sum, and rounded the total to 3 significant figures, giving 212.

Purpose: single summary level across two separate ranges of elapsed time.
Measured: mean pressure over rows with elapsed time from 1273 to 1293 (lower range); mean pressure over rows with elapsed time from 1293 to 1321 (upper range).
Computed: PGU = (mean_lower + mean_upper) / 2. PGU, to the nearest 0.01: 5.15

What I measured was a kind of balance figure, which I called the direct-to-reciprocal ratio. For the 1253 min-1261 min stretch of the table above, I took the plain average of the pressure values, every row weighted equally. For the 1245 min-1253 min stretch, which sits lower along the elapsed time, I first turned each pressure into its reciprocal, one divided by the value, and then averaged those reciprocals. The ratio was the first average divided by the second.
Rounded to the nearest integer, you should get 23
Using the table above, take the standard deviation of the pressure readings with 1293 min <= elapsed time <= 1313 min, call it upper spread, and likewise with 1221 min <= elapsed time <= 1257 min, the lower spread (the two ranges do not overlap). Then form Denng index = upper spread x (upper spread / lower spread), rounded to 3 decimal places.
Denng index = 0.002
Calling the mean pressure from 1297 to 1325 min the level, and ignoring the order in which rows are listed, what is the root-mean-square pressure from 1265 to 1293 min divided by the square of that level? 0.209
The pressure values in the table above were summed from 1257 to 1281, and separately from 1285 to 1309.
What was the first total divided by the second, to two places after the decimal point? 1.02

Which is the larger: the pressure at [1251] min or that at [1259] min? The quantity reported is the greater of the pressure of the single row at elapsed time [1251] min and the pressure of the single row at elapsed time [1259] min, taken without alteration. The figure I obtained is 5.2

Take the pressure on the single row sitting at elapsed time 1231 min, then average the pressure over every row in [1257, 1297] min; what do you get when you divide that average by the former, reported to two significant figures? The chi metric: 0.91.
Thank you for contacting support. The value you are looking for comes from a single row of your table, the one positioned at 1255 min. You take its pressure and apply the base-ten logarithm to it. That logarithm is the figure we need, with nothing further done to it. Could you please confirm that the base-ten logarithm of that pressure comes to 0.655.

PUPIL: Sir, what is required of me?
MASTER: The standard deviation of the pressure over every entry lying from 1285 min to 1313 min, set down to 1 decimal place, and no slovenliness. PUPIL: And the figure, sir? 0.0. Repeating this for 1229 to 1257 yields 0.4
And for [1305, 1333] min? 0.1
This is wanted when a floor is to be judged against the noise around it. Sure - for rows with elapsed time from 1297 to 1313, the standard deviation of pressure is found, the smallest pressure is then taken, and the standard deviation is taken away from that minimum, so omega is 4.96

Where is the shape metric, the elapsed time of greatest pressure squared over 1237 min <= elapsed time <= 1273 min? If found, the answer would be 1271 min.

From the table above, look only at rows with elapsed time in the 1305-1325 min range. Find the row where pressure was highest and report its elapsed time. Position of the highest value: 1315 min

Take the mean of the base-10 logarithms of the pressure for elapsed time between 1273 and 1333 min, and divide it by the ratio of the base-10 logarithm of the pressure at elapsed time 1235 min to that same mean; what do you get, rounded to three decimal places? 0.656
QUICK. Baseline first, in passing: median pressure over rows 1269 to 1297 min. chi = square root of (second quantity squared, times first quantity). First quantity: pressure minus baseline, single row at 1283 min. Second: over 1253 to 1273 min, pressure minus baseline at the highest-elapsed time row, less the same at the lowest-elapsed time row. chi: 0.61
